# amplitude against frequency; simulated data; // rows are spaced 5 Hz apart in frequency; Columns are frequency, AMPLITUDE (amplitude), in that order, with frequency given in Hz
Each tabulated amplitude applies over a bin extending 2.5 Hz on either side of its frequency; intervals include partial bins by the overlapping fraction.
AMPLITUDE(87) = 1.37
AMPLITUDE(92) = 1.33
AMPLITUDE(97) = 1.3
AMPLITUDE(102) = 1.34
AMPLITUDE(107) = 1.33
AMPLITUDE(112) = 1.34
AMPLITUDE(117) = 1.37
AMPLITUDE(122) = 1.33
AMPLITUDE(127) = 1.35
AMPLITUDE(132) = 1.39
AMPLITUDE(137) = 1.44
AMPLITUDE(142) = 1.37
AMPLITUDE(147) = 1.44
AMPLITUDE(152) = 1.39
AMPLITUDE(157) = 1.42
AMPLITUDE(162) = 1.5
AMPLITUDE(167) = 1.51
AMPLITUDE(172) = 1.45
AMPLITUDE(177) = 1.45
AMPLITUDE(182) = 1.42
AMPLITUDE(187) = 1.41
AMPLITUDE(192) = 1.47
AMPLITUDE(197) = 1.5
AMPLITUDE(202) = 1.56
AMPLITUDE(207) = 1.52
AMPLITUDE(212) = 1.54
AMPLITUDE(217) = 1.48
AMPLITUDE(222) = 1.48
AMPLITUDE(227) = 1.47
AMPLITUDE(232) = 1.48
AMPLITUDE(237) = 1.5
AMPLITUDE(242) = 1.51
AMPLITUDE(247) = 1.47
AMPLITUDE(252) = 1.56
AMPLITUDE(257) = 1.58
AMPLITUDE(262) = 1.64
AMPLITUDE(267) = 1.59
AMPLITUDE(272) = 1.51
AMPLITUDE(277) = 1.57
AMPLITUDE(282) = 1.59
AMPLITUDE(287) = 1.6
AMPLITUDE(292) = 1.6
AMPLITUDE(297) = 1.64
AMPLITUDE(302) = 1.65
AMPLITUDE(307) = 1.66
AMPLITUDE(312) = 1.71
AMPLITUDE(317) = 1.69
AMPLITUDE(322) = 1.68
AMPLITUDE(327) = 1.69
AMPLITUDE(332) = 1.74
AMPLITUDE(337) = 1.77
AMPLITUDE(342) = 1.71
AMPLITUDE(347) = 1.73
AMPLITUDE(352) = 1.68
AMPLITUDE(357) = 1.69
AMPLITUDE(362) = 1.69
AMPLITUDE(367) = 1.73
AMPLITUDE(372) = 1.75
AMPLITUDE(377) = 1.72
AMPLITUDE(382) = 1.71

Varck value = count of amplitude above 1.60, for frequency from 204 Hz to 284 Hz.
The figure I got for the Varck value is 1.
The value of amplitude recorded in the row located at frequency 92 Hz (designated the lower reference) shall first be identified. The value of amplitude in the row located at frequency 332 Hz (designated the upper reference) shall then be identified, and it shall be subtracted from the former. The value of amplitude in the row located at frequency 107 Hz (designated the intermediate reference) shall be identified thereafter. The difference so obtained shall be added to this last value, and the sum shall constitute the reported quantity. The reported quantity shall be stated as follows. 0.9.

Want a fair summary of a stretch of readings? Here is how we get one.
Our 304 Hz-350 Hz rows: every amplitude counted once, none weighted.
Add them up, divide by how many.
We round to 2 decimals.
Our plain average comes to 1.71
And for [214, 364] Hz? 1.61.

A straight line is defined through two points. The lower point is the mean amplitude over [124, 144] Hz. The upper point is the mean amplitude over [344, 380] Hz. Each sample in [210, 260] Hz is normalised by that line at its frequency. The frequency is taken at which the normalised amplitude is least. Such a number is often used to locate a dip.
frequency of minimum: 247 Hz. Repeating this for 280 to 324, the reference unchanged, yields 292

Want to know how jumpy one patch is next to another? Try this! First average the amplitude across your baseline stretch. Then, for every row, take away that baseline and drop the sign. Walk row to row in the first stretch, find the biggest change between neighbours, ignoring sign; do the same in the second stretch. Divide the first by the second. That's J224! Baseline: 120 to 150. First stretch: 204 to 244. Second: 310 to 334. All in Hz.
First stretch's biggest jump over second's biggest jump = 1.2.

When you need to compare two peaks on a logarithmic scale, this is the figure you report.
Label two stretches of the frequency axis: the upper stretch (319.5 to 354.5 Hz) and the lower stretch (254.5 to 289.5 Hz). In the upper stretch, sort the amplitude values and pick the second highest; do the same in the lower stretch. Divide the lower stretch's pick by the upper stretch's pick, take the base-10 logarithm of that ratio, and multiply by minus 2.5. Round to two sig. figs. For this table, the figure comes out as 0.091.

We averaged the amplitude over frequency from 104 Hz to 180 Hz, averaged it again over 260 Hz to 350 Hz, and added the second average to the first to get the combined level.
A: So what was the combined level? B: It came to 3.06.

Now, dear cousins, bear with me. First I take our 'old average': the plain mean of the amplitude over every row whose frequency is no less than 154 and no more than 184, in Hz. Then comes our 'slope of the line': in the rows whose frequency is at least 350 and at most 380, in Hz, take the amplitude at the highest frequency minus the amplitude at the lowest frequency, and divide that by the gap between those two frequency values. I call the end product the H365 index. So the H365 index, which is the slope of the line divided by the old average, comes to 0.0011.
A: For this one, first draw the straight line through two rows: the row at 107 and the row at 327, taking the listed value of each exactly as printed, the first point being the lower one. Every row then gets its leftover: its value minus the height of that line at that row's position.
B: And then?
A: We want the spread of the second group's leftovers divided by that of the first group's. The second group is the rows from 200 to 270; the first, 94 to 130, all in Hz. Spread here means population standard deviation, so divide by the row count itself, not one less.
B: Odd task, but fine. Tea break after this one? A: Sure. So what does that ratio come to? 2.81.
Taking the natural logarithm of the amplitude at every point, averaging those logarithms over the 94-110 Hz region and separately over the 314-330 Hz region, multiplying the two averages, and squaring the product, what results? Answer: 0.02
